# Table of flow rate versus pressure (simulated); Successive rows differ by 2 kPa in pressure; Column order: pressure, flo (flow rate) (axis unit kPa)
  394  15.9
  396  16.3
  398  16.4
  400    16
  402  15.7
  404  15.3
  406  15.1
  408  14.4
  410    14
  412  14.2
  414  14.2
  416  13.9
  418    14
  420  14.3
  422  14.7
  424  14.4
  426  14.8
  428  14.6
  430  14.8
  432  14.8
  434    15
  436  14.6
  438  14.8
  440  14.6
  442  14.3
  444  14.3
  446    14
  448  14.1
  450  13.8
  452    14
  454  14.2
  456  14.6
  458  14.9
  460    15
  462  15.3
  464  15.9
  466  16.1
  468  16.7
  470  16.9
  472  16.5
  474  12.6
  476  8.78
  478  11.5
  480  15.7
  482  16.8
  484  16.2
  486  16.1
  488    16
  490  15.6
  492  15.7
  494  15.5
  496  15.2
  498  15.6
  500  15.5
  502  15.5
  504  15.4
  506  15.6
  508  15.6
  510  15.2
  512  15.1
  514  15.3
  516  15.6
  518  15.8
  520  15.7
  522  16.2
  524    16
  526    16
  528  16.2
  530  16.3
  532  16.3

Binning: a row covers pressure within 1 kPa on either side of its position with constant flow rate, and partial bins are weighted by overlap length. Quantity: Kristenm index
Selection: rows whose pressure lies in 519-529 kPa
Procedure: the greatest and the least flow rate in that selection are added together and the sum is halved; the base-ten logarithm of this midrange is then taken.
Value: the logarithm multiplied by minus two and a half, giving -3.01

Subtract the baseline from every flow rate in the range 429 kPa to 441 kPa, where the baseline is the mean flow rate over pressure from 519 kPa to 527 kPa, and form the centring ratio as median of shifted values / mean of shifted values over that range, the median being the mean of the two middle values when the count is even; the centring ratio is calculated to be 0.97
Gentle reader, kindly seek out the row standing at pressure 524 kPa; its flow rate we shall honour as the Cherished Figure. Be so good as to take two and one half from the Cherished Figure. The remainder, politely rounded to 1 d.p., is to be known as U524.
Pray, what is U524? 13.5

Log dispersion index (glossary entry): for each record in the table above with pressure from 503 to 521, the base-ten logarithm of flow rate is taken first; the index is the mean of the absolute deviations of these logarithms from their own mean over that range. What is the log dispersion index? 0.006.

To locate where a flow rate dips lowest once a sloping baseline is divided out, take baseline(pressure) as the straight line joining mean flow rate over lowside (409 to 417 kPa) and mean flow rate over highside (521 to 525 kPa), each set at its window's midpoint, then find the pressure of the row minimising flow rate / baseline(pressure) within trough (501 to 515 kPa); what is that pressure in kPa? 512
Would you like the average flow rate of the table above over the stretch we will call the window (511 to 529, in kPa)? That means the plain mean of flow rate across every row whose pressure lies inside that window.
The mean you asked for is 15.8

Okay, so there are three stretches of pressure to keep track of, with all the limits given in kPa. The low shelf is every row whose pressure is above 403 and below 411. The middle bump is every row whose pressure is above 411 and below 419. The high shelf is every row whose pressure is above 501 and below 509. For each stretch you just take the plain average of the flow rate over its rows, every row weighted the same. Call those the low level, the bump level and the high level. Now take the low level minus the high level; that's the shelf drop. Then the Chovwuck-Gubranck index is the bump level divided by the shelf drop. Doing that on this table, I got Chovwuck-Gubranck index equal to -17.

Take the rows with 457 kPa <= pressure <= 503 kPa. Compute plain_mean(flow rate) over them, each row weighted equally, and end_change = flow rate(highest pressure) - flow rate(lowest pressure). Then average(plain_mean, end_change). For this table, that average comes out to 7.9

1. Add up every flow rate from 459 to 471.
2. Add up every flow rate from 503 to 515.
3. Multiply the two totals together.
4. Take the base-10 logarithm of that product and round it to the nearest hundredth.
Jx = 3.95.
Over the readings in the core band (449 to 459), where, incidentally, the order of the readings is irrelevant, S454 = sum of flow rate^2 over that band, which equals 1023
